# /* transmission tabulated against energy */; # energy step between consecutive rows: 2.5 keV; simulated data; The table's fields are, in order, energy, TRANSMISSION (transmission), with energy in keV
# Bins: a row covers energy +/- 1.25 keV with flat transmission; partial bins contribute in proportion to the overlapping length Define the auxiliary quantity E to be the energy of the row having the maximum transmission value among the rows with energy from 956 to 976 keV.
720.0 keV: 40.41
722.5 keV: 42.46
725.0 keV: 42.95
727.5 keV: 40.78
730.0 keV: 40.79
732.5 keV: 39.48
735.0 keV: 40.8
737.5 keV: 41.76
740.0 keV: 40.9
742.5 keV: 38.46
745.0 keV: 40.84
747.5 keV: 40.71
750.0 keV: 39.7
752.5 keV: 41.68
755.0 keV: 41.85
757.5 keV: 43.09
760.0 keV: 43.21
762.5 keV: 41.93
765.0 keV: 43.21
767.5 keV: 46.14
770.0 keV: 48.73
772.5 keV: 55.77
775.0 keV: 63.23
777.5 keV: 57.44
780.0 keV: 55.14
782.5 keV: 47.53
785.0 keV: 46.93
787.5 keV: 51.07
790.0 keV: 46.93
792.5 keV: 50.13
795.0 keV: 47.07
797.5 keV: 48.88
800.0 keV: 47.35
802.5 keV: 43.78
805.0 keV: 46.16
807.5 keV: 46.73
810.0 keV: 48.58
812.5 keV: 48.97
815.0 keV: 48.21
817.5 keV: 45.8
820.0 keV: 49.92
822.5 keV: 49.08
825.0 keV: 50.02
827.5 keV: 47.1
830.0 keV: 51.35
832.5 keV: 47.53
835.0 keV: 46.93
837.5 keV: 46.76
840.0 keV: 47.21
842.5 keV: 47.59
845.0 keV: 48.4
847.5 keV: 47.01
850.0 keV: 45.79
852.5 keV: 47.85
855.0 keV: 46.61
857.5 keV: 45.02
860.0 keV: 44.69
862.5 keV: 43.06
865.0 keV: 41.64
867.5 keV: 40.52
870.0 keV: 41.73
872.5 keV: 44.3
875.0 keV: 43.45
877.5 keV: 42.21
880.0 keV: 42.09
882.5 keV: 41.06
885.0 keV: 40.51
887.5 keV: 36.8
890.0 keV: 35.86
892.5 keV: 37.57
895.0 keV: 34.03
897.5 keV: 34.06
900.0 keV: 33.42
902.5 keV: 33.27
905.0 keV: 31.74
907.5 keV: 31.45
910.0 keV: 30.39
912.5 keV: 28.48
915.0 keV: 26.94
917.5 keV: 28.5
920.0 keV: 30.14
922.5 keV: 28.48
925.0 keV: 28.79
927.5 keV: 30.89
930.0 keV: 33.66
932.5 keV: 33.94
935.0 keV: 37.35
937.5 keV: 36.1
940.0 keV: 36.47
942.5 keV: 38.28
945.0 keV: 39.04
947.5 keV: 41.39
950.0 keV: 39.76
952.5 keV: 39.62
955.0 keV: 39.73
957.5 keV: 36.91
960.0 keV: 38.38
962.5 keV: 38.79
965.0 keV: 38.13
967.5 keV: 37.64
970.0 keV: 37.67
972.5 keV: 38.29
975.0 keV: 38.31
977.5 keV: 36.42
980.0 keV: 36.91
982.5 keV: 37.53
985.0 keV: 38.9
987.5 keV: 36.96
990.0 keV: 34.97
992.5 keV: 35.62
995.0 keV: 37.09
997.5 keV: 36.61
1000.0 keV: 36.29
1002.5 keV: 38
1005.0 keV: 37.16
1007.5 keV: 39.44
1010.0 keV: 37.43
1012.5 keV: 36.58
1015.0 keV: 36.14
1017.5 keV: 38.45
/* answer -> 962.5 keV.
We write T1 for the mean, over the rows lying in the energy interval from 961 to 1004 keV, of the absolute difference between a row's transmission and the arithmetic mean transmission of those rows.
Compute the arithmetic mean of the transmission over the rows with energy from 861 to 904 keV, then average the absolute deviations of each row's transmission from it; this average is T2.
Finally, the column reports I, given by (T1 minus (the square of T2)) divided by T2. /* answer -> -3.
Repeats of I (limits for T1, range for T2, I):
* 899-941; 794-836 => 0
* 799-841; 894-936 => -2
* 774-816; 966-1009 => 3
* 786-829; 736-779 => -5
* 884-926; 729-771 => 0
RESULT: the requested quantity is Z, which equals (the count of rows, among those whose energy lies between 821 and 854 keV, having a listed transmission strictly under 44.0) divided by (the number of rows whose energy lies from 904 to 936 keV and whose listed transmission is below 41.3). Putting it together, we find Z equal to 0.0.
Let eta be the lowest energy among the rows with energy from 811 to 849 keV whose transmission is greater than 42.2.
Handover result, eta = 812.5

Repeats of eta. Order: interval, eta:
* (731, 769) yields 757.5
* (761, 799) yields 765.0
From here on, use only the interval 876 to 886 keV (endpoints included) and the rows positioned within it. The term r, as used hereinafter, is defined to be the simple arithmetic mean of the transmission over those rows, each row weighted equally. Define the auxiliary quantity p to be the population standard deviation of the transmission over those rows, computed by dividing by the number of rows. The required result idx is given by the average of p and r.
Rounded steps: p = 0.71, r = 41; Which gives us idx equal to 21.1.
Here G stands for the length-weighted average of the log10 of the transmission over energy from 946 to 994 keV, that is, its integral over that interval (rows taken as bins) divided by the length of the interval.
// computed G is 1.58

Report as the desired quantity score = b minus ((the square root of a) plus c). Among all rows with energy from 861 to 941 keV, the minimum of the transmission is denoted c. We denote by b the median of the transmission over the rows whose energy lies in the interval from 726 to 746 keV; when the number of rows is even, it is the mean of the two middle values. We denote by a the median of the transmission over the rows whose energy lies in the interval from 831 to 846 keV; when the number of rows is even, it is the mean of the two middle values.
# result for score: 7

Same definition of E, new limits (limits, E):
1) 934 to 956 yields 947.5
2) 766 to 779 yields 775.0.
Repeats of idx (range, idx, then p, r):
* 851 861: 23.7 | 1.27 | 46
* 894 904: 17.0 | 0.35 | 34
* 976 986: 19.2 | 0.93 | 37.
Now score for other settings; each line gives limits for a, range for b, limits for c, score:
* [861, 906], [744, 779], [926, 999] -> 6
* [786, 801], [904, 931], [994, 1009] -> -13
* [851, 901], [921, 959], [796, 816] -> -13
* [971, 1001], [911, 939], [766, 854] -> -20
